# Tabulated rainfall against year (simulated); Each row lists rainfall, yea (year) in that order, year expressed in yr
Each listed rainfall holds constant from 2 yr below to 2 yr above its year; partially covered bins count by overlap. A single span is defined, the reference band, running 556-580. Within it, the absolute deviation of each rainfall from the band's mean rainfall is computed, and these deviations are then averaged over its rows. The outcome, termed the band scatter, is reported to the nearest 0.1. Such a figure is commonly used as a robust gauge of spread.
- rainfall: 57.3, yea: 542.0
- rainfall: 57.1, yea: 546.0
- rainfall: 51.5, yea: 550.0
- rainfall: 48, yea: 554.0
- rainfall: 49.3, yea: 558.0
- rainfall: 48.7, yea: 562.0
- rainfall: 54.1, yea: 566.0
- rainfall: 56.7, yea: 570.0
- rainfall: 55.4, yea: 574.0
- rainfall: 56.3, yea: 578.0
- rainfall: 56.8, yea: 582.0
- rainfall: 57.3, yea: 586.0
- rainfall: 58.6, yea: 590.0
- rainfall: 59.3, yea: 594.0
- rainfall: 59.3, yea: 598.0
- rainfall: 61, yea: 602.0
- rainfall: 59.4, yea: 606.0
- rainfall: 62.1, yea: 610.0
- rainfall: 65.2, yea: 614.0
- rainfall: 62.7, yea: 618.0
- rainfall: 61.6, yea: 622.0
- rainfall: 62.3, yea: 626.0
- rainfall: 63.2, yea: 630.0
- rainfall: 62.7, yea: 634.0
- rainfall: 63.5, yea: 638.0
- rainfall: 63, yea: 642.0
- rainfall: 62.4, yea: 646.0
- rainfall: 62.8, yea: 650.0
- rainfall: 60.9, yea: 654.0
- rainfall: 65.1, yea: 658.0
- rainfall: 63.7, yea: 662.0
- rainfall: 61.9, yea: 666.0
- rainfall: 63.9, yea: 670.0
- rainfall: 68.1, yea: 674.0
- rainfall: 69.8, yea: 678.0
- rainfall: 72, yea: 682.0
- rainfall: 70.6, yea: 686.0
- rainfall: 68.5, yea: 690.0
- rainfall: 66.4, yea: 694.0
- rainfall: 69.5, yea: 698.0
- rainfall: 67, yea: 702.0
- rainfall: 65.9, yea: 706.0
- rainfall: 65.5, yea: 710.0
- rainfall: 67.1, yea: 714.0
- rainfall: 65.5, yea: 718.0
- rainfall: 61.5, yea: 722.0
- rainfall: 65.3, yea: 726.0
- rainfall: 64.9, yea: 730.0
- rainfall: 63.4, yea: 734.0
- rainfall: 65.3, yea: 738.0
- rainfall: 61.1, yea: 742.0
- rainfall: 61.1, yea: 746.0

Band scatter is 2.9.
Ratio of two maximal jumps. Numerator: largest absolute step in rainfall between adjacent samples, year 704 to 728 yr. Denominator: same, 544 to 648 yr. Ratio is 0.71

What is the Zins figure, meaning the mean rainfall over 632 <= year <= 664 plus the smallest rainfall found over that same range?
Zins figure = 124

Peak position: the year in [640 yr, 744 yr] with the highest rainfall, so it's 682.0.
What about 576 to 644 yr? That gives 614.0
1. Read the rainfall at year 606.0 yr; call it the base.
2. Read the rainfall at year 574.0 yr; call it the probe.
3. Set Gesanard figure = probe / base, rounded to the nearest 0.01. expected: 0.93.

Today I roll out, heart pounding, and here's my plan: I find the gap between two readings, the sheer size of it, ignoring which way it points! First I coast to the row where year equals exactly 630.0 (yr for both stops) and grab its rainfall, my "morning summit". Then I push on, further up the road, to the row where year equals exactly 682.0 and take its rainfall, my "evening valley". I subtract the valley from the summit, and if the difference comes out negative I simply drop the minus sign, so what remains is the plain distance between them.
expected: 8.8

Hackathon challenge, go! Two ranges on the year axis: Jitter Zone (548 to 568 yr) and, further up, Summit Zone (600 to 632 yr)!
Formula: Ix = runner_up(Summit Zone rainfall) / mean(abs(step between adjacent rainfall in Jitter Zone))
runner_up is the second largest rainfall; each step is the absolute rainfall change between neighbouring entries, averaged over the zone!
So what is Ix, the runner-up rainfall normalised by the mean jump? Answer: 23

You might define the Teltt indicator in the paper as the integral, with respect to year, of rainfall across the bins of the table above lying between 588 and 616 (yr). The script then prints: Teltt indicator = 1700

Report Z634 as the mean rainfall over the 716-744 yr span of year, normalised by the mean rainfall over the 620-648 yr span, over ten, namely 0.102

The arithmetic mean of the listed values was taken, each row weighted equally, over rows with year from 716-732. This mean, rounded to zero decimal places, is 64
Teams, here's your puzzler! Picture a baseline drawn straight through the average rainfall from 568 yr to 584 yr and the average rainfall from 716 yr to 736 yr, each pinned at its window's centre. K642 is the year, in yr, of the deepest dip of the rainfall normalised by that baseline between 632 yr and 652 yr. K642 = 646.0 yr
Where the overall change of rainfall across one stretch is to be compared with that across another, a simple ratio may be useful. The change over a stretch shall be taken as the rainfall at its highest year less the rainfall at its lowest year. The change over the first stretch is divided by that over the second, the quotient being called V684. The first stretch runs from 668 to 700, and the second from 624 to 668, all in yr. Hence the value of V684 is -14.0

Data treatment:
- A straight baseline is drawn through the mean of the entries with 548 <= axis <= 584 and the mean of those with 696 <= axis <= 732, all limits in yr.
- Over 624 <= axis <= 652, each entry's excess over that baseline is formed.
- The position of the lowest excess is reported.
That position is 646.0 yr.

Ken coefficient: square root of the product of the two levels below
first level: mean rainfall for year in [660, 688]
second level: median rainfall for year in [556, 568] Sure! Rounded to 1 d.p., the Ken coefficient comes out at 57.5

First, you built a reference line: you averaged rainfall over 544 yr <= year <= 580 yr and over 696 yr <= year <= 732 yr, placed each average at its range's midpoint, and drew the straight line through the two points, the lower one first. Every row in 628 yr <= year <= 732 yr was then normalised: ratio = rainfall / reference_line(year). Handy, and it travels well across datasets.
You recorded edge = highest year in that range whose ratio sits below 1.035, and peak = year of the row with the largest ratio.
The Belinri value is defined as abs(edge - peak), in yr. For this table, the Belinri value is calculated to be 48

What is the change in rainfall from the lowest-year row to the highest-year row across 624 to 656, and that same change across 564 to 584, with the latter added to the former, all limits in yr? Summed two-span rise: 1.3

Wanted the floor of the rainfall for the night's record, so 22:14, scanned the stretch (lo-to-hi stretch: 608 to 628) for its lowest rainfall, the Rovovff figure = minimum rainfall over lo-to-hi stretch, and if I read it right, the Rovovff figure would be 61.6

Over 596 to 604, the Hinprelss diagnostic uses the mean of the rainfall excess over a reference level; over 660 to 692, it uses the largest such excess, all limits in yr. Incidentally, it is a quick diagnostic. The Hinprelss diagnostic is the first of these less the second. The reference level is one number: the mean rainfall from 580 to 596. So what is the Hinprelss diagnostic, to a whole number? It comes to -12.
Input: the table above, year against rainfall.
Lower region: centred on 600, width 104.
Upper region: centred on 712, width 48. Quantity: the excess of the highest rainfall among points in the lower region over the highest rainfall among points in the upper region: -4.3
